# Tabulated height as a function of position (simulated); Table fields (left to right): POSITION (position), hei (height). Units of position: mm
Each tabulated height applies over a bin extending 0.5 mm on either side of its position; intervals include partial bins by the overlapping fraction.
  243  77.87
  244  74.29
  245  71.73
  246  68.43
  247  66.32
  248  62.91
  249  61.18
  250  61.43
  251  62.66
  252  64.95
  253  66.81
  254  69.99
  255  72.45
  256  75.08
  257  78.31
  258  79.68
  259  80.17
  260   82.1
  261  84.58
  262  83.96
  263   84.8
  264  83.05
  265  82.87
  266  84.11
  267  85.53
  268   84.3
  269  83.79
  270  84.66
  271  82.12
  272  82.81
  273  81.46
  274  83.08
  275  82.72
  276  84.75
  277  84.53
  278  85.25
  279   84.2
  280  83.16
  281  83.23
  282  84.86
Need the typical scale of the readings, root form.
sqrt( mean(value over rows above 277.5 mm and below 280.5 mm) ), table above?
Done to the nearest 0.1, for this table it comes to 9.2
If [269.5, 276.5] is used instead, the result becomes 9.1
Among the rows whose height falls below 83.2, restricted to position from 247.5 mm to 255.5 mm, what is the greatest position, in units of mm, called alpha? 255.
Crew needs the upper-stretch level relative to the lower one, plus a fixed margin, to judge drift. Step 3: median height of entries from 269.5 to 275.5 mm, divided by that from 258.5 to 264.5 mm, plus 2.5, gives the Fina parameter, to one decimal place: 3.5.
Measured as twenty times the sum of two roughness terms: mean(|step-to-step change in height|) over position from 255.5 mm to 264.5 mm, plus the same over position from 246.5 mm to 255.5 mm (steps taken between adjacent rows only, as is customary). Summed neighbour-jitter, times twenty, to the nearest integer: 73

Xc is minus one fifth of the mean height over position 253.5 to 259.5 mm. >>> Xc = -15.2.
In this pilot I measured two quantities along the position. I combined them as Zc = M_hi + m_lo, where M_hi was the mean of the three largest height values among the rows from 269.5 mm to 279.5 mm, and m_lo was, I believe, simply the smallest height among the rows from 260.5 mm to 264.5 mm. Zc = 168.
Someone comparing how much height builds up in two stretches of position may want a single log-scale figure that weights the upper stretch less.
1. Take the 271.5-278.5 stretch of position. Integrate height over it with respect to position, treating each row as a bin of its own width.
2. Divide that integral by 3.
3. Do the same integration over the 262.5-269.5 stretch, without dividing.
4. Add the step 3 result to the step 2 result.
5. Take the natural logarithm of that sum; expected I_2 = 6.66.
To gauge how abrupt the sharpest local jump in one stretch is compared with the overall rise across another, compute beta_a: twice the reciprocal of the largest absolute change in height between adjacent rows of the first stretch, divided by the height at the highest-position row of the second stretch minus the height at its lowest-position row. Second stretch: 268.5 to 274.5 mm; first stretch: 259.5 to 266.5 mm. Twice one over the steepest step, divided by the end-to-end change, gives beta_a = -1.1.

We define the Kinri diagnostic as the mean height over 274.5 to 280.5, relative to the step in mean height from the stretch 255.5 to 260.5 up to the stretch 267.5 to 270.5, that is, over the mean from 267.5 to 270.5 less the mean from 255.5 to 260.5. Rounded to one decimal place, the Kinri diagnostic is 16.2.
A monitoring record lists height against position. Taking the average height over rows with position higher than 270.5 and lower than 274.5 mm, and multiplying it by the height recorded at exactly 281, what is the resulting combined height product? 6855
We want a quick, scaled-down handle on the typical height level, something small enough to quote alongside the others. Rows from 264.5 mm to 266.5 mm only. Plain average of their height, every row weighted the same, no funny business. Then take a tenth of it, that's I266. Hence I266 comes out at 8.35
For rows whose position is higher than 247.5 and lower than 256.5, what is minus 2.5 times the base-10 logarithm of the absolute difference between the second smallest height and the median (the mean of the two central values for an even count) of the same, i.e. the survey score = -1.37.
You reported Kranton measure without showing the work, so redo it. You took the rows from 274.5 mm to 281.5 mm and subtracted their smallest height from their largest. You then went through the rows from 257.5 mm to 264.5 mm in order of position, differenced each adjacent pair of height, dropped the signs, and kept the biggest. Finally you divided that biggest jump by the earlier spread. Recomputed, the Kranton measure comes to 0.98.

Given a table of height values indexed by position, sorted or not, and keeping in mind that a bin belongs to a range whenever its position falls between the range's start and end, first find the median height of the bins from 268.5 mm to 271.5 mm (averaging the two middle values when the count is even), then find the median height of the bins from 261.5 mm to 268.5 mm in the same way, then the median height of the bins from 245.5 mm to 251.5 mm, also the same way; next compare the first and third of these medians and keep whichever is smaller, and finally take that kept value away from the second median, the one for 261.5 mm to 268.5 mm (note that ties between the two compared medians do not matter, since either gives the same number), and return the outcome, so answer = 21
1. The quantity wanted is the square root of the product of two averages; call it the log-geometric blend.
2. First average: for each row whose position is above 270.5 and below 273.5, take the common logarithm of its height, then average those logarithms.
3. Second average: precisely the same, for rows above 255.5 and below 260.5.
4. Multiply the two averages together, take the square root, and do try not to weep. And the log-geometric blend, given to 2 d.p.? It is 1.91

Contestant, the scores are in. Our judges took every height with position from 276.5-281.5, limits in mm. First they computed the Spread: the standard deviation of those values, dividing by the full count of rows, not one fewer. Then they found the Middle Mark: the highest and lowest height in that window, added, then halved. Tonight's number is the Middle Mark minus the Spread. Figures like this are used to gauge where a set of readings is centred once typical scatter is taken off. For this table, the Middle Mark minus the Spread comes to 83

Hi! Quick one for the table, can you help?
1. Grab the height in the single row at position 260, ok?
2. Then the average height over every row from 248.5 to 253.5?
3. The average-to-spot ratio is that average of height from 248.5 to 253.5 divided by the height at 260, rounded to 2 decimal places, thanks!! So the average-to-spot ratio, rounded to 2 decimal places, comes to 0.77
